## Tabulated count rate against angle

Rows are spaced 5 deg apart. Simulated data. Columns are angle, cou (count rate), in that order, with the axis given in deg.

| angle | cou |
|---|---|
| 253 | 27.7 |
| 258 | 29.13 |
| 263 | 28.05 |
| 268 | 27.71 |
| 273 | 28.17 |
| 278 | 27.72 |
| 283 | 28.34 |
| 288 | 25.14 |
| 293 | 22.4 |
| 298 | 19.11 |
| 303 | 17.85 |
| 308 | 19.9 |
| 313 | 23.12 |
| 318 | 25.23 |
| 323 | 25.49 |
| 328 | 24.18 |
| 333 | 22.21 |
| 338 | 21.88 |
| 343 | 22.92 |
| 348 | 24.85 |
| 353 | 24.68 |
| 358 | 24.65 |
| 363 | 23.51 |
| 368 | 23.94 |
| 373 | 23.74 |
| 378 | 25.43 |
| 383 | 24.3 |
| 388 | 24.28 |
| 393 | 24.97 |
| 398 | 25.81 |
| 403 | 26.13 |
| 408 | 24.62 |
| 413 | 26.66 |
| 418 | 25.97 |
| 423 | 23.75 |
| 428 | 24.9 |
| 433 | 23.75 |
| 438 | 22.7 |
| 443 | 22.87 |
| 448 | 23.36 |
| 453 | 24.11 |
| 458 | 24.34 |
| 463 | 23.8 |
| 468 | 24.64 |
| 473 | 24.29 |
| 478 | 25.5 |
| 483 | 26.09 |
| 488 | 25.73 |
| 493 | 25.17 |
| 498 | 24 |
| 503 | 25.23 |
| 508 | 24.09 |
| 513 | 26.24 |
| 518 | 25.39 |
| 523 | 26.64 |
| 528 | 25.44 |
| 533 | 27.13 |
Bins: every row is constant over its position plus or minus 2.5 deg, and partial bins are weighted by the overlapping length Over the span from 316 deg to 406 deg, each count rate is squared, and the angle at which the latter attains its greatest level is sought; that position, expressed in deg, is 403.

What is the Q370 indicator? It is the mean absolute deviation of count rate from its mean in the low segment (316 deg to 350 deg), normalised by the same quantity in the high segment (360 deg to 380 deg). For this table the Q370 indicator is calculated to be 2.0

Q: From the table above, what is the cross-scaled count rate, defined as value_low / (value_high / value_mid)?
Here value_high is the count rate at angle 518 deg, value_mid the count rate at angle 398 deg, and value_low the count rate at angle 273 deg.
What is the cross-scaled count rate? 28.6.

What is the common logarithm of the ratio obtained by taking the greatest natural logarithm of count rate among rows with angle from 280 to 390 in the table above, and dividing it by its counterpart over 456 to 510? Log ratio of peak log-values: 0.011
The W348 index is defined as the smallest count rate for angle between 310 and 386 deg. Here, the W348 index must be 21.88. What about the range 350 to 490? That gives 22.7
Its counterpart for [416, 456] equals 22.7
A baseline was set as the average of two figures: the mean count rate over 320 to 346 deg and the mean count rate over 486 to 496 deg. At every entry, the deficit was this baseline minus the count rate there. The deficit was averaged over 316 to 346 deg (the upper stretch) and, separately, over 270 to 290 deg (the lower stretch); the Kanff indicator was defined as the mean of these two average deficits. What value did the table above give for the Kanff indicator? -1.1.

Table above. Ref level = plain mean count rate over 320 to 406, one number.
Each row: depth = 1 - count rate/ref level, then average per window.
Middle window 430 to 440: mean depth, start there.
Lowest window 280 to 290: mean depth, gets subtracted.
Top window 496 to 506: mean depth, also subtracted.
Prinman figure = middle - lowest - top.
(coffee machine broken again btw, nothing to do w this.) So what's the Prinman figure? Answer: 0.16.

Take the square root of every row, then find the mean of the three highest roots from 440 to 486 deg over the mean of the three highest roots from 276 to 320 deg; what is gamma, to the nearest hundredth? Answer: 0.97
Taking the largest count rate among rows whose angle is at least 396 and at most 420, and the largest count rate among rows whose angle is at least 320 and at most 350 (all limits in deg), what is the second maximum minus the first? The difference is -1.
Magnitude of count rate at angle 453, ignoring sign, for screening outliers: 24.1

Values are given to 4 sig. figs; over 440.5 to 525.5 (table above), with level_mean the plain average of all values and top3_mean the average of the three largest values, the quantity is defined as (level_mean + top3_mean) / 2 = 25.56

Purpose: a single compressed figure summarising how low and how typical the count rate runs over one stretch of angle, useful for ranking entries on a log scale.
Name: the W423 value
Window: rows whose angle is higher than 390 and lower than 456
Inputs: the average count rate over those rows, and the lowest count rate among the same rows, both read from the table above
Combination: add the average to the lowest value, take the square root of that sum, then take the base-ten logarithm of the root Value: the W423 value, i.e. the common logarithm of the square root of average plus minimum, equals 0.837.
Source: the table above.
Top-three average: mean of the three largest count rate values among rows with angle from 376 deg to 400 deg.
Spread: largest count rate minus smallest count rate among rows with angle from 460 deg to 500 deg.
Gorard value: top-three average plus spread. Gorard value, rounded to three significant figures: 27.7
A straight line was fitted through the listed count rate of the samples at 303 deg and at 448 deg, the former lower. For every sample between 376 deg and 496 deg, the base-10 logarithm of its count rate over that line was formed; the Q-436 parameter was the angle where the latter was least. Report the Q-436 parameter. 443 deg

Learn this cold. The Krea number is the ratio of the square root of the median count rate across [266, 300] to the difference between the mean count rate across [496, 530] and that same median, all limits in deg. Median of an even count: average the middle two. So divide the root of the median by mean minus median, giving -2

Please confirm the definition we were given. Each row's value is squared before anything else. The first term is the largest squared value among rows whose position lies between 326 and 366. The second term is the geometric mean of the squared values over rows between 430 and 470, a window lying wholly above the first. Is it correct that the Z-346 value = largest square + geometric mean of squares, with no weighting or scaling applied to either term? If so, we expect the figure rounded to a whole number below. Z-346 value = 1179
